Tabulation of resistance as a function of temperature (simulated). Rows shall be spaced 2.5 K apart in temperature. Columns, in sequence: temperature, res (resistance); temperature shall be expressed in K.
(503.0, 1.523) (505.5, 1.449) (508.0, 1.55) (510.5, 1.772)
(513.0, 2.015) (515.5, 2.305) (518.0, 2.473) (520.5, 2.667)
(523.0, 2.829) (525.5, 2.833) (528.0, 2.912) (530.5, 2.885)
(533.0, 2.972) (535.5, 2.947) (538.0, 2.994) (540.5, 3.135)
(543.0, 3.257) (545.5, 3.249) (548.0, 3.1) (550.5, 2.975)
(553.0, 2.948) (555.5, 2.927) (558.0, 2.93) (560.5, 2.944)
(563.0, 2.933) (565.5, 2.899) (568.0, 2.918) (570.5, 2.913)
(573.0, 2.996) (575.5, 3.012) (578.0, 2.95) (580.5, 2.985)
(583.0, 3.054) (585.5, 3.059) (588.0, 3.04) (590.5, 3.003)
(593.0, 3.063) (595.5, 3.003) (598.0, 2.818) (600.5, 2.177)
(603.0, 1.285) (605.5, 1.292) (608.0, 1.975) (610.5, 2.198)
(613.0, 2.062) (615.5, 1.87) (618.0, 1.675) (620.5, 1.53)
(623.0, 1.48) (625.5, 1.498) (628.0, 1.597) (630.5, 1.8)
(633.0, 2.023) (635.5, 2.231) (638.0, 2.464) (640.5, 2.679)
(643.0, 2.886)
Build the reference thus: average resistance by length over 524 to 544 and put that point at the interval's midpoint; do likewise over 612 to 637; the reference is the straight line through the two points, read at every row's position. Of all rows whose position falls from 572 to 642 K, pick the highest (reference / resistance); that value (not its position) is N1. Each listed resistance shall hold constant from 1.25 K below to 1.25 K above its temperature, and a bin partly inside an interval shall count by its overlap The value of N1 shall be 1.6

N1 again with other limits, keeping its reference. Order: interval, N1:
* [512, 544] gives 1.6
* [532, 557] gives 1.0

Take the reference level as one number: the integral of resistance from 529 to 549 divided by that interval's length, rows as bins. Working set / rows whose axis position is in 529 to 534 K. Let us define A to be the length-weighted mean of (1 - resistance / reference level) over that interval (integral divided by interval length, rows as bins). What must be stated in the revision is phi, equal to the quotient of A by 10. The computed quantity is 0.0046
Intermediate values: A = 0.05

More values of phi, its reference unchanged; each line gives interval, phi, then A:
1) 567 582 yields 0.0033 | 0.03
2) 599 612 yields 0.0409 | 0.41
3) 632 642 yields 0.0226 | 0.23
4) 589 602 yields 0.0090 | 0.09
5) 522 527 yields 0.0075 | 0.07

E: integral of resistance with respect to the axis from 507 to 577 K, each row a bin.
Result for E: 196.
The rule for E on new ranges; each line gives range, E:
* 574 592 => 54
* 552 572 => 59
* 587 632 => 93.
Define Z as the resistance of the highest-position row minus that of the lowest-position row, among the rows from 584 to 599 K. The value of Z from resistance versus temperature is -0.24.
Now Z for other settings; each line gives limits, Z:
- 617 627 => -0.18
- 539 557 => -0.21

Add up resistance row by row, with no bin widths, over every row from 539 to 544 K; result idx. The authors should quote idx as 6.4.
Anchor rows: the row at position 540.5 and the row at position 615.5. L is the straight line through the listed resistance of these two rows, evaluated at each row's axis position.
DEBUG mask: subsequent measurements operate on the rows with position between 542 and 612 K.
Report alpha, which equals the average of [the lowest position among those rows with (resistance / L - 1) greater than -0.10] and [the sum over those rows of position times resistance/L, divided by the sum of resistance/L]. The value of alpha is 560.0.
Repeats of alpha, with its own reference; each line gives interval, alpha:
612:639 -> 619.9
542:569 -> 549.3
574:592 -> 579.4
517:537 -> 530.1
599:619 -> 605.1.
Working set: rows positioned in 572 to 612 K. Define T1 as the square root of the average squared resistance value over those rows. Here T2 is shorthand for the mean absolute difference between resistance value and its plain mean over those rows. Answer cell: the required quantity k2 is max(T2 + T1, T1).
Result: 3.21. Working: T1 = 2.7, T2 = 0.52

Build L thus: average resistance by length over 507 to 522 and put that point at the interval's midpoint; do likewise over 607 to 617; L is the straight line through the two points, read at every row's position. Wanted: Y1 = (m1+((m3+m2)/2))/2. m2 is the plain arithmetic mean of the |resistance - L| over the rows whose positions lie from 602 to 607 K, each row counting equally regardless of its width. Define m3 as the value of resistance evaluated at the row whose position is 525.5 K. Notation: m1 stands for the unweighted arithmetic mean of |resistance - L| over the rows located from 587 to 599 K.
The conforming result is 1.4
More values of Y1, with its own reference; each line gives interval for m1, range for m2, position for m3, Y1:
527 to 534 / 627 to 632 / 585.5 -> 1.2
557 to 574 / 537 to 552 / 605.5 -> 1.0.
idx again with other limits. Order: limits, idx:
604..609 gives 3.3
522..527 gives 5.7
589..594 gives 6.1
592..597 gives 6.1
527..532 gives 5.8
